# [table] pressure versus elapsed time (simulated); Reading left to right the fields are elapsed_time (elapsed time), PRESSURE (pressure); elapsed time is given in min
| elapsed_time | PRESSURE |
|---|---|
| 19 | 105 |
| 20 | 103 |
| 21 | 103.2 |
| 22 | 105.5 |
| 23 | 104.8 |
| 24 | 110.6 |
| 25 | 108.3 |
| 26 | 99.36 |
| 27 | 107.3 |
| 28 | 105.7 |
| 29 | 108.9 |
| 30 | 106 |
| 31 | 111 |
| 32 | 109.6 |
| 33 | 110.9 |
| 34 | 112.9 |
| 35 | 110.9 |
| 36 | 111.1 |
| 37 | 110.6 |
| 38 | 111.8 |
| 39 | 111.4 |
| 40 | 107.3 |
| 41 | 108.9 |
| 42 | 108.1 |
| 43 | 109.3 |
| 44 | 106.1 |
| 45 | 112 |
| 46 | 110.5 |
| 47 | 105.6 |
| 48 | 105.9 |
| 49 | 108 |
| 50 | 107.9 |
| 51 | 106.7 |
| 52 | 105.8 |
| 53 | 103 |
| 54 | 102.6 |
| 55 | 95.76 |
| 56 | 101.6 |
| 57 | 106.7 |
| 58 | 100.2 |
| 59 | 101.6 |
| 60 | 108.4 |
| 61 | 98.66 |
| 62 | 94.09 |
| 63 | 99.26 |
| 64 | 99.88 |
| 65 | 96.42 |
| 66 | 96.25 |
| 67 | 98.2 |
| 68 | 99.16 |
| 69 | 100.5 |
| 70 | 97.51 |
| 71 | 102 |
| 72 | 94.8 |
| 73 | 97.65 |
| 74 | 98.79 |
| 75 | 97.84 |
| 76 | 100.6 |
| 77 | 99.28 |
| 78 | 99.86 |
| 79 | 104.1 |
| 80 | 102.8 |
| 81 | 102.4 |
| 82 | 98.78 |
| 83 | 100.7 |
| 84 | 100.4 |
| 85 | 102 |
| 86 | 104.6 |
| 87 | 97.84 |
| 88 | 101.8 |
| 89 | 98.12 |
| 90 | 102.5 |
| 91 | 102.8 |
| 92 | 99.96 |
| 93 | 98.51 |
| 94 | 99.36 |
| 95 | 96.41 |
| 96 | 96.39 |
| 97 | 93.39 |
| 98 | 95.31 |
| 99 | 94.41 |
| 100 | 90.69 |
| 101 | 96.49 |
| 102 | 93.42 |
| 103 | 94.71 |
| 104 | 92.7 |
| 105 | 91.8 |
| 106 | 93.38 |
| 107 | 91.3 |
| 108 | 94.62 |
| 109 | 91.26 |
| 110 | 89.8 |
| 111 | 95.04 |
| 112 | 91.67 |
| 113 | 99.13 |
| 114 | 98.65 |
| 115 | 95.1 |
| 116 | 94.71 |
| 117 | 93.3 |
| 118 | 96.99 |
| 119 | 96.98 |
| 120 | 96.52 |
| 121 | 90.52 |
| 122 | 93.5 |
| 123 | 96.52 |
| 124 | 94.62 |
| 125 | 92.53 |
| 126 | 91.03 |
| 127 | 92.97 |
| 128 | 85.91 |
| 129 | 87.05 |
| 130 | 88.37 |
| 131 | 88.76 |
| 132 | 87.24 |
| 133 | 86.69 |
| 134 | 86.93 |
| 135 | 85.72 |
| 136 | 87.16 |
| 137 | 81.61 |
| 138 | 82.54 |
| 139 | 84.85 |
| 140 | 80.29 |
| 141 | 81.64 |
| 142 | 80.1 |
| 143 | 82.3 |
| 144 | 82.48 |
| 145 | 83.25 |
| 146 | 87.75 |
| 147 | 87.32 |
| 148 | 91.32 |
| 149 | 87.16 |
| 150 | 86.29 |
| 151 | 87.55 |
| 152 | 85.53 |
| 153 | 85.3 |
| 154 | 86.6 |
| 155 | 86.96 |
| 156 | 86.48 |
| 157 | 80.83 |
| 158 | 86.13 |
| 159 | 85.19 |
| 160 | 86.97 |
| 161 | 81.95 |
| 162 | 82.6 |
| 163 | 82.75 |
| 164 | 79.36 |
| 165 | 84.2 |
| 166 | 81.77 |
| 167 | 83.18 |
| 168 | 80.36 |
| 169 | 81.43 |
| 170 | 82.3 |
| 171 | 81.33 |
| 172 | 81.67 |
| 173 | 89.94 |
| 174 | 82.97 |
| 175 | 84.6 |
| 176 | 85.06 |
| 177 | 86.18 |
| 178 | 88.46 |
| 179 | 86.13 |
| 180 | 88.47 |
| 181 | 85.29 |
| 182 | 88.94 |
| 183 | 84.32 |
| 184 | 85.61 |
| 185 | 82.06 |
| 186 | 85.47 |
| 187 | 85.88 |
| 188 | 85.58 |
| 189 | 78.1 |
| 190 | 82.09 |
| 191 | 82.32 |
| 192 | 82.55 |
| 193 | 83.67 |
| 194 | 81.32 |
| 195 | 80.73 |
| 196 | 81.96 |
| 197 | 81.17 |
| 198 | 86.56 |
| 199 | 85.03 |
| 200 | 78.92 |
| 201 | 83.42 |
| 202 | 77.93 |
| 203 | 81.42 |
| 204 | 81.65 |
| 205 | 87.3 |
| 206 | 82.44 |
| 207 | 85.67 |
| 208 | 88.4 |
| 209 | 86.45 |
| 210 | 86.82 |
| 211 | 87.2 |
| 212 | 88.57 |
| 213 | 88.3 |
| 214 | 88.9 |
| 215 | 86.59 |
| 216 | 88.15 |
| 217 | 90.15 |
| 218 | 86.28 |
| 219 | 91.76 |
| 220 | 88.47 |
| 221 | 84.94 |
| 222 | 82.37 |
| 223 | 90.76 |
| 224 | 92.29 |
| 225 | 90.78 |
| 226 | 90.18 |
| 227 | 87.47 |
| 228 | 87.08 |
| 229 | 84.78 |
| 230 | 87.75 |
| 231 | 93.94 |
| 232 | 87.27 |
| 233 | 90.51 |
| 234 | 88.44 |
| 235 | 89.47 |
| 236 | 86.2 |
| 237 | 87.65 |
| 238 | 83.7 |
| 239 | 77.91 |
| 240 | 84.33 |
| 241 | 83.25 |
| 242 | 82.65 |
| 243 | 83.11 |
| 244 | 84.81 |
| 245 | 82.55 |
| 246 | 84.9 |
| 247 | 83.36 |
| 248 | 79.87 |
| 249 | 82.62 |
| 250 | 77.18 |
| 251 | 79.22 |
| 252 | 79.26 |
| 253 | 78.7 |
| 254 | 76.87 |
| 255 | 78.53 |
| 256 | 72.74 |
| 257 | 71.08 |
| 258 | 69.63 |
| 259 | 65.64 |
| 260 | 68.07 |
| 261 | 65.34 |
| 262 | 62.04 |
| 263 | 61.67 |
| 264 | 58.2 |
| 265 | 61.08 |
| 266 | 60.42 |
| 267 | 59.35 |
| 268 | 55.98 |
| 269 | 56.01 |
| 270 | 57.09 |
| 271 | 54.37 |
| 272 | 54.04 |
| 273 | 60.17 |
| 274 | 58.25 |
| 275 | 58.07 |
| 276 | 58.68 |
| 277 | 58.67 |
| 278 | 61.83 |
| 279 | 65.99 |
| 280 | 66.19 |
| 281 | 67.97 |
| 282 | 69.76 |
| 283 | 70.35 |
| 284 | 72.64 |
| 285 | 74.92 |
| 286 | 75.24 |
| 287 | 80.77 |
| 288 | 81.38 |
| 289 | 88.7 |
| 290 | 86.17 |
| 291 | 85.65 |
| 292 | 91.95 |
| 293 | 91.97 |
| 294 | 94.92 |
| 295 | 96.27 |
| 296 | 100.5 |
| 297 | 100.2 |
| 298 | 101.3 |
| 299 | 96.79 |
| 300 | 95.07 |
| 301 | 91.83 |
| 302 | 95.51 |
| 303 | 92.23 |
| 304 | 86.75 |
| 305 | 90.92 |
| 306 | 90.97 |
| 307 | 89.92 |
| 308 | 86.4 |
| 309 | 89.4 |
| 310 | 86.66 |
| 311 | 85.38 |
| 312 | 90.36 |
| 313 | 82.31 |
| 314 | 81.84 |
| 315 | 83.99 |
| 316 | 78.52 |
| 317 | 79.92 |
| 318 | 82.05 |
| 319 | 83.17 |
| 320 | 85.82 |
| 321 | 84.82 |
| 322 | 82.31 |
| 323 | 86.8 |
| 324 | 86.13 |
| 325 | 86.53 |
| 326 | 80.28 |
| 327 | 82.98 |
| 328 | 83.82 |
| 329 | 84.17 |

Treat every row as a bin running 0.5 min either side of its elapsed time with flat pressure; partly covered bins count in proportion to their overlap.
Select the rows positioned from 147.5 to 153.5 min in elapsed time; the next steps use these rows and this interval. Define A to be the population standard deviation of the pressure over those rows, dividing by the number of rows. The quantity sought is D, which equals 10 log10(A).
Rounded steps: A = 2.0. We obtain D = 3.0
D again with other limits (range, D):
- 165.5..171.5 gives -0.6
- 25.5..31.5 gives 5.6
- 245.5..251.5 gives 4.2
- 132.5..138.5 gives 3.4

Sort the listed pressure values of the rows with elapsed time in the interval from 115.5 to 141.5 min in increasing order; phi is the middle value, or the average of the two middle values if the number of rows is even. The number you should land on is 89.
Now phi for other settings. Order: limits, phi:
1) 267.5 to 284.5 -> 59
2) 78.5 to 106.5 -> 98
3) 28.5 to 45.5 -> 111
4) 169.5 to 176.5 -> 83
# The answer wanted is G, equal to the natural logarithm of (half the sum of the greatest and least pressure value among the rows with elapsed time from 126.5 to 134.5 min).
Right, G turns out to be 4.49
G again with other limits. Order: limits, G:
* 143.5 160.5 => 4.46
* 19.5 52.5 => 4.66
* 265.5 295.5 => 4.32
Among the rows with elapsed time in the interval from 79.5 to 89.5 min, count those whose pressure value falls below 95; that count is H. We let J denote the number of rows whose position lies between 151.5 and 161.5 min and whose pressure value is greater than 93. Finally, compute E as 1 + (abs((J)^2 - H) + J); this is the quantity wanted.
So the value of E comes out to 1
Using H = 0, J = 0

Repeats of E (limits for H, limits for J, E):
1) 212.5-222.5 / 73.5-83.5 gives 101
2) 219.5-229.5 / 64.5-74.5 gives 101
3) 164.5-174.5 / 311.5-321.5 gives 11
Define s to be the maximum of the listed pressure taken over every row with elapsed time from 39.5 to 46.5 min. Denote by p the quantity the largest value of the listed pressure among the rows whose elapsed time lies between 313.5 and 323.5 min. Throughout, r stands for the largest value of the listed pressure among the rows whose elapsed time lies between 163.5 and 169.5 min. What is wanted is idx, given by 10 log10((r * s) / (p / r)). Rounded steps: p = 86.8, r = 84.2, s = 112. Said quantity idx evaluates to 39.6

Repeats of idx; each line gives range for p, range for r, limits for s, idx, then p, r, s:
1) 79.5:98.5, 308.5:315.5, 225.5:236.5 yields 38.7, 104.6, 90.36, 93.94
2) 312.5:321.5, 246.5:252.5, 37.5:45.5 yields 39.6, 85.82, 83.36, 112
